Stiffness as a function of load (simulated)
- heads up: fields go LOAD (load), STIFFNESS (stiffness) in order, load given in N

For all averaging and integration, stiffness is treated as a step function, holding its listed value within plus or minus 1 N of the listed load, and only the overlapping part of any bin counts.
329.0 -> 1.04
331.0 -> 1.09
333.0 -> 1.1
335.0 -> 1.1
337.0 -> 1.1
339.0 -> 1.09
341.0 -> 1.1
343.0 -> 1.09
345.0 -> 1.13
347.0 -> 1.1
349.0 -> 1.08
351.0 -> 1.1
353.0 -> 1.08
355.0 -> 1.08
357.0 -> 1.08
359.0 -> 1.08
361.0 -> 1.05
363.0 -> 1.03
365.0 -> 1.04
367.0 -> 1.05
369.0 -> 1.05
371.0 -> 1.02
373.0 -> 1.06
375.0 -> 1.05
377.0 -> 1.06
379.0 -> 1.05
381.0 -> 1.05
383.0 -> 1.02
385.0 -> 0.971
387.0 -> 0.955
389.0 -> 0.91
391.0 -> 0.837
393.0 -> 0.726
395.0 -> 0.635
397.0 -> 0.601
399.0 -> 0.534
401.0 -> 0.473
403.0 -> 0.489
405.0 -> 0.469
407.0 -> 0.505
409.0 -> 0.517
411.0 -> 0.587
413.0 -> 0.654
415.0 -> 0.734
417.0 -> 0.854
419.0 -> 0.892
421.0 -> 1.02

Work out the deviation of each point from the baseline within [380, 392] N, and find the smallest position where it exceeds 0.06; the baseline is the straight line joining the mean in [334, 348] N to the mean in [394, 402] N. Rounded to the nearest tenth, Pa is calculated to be 381.0 N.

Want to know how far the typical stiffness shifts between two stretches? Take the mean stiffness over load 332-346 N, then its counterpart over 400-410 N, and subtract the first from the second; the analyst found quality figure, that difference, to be -0.61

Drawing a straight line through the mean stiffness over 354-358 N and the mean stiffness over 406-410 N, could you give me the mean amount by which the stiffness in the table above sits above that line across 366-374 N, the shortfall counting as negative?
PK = 0.12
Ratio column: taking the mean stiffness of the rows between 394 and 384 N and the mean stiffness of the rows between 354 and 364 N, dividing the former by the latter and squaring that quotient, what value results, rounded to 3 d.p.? 0.684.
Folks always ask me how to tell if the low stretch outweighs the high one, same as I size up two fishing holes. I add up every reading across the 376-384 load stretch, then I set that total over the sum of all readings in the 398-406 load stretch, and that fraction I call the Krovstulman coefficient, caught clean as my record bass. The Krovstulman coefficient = 2.13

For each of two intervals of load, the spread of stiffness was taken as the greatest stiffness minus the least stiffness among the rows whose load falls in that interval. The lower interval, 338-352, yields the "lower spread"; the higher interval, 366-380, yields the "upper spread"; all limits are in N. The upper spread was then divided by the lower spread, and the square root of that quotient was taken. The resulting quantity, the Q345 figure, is 0.9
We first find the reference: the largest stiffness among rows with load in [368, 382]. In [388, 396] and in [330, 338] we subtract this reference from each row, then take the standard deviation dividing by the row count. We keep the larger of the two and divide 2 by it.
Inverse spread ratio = 19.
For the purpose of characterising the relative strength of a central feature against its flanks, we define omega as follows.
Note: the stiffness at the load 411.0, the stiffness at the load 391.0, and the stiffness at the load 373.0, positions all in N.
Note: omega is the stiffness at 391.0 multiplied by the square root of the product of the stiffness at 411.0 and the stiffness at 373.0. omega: 0.66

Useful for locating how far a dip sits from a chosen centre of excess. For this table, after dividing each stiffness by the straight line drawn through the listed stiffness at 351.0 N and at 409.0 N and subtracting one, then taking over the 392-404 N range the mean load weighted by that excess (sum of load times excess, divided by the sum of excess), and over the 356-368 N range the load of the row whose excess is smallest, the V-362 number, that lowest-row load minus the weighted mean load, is -44.3 N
